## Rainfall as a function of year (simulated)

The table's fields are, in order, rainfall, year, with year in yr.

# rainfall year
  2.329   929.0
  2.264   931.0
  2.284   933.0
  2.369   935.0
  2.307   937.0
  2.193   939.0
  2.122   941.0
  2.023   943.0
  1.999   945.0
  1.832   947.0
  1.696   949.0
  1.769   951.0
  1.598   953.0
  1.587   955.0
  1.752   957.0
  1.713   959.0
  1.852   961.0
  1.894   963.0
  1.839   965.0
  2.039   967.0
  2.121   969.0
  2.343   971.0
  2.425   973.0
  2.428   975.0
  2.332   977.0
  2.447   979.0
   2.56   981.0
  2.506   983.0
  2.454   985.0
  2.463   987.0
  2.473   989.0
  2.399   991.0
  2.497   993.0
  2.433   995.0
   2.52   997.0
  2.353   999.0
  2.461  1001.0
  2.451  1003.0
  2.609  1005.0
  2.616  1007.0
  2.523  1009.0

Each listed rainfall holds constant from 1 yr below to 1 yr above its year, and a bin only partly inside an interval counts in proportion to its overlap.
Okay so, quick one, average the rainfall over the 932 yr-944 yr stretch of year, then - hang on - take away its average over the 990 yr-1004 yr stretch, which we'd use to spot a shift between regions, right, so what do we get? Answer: -0.2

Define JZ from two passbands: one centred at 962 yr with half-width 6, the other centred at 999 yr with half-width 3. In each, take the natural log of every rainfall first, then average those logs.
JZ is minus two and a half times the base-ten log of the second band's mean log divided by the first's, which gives -0.41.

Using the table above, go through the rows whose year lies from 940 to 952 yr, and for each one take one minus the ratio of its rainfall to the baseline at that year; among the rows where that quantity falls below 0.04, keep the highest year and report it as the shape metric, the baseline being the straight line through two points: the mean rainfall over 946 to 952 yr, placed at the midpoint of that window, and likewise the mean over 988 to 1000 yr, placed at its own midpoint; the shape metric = 951.0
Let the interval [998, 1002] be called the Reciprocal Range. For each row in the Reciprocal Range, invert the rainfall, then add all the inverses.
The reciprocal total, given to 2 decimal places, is 0.83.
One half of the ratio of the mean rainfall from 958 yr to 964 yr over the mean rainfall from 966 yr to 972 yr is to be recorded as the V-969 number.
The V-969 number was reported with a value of 0.42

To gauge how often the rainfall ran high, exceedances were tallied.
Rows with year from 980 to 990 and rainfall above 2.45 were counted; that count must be 5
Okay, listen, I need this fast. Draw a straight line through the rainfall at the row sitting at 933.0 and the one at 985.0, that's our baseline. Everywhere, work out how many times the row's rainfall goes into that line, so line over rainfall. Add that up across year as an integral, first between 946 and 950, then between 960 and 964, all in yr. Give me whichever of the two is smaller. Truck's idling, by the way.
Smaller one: 5.08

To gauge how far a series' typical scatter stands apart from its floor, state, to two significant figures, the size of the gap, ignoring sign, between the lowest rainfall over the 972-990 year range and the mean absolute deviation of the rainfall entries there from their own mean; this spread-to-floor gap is 2.3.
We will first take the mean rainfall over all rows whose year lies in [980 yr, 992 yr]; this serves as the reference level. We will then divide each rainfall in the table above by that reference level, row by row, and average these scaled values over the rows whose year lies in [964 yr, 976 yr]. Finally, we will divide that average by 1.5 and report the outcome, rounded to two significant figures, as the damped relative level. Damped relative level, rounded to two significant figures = 0.59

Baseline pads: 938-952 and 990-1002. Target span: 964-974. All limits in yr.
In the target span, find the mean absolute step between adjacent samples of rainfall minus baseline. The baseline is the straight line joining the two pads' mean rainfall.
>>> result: 0.13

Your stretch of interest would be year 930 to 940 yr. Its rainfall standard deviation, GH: 0.06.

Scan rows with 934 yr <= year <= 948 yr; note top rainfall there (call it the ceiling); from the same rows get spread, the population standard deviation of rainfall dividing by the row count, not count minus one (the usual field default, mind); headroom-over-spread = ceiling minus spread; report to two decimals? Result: 2.20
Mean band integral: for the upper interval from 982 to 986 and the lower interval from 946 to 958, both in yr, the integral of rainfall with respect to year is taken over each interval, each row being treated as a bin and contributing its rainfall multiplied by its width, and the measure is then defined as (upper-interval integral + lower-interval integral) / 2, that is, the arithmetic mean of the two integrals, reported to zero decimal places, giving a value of 15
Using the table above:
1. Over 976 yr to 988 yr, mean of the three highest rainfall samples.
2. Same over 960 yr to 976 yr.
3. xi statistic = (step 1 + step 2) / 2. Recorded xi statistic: 2.45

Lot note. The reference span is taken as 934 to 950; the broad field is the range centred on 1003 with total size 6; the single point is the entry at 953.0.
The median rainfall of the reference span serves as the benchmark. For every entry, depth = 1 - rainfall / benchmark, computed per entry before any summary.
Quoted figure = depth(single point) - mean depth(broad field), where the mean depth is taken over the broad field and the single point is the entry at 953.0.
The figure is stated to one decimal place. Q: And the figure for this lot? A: 0.4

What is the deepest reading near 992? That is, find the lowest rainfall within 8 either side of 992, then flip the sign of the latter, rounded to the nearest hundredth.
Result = -2.35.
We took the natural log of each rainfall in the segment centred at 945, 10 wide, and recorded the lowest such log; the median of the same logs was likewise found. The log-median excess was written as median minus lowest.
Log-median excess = 0.16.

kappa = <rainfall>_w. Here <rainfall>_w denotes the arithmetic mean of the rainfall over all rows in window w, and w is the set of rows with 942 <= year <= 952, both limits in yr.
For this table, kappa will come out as 1.86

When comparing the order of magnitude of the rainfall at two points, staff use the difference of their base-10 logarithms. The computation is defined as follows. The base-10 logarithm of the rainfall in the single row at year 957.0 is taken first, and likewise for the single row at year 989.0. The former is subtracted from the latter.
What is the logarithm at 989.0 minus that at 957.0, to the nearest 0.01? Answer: 0.15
